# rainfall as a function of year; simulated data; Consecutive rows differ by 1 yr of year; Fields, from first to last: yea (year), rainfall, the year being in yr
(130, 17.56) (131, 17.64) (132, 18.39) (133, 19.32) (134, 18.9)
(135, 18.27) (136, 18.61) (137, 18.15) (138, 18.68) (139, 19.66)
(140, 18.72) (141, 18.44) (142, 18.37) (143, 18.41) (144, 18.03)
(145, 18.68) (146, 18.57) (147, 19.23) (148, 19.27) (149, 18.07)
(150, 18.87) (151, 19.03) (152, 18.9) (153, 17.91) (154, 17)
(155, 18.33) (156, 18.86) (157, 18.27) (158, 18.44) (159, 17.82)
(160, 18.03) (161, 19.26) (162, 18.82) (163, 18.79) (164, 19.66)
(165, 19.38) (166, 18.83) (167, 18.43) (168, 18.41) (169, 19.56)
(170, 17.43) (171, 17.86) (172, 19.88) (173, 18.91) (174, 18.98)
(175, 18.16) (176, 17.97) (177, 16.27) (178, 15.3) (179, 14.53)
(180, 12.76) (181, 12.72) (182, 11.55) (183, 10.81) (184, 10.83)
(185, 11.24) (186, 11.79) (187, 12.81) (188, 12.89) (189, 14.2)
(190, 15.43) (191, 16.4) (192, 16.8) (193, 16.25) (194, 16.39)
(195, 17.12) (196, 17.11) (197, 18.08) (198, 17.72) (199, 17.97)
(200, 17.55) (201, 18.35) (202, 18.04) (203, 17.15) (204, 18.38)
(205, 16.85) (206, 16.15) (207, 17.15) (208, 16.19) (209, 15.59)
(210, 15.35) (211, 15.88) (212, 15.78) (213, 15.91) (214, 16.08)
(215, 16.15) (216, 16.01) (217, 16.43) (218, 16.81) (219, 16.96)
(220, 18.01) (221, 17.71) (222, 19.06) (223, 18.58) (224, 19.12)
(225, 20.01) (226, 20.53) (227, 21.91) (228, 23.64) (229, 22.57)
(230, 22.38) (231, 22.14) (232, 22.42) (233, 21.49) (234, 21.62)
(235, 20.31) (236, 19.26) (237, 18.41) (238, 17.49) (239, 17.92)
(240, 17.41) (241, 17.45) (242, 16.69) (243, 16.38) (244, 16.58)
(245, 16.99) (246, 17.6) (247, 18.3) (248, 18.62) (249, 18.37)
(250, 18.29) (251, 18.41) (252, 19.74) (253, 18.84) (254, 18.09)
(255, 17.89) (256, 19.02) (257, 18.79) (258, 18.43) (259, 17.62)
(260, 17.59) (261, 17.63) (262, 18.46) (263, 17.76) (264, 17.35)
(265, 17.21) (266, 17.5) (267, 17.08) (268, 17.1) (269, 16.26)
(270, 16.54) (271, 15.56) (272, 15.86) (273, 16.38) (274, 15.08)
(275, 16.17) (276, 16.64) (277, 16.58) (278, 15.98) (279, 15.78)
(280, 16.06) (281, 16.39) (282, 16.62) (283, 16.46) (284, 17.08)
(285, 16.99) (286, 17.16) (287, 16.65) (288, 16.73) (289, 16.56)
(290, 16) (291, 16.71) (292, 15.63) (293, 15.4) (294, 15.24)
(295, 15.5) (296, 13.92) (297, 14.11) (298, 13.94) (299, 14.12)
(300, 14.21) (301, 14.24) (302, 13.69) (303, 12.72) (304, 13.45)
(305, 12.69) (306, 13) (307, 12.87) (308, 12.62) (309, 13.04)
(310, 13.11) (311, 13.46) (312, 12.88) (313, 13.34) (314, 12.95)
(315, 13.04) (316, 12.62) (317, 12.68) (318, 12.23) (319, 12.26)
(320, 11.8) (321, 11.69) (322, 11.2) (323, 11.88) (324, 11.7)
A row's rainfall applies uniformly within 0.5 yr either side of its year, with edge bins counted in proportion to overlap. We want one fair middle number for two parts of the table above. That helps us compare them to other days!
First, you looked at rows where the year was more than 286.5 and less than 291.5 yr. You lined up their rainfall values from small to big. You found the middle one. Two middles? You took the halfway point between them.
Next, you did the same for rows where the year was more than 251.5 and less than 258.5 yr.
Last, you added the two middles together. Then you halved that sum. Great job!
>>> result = 17.7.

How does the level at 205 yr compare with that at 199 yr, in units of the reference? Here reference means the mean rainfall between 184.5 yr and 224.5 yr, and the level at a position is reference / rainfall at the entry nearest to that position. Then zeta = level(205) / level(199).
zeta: 1.07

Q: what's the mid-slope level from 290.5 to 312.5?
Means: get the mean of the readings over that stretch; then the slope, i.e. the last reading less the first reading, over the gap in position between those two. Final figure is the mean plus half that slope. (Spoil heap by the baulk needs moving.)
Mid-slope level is 13.8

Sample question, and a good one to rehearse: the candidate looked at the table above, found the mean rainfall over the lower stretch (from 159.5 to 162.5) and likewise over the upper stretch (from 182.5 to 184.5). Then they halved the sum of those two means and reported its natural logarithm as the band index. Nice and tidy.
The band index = 2.69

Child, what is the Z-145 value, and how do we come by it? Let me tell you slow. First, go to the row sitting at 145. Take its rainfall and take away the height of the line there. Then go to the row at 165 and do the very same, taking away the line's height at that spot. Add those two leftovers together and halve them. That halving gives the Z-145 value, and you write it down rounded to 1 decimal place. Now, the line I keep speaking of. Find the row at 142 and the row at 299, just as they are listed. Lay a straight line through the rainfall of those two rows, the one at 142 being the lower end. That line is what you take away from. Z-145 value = 1.0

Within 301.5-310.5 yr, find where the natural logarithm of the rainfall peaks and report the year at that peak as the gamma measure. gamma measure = 302 yr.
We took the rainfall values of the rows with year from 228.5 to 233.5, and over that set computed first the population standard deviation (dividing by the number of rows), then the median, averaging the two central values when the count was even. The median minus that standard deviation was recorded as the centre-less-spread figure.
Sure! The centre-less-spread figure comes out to 22.0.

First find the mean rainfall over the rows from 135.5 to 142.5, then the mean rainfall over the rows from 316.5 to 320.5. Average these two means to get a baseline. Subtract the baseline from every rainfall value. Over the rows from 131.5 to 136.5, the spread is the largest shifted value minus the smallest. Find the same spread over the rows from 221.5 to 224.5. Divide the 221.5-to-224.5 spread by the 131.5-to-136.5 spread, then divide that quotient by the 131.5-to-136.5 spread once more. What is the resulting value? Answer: 0.5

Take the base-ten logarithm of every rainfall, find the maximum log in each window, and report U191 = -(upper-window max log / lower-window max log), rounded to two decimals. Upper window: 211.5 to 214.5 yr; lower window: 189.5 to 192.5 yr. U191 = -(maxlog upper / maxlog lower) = -0.98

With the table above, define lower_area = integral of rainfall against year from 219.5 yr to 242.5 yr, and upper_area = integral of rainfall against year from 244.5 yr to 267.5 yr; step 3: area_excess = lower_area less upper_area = 41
